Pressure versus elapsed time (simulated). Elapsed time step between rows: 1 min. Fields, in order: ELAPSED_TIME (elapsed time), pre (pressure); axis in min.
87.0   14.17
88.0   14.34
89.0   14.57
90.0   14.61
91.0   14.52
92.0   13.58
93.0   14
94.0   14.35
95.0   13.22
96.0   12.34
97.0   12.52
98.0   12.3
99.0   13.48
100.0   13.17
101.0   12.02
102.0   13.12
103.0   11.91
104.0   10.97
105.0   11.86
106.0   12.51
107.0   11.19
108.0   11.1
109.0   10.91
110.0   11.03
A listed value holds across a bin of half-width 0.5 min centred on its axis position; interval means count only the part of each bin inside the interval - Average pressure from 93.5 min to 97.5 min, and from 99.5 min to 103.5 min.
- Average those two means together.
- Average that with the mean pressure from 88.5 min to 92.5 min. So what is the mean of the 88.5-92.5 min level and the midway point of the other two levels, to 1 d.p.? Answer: 13.6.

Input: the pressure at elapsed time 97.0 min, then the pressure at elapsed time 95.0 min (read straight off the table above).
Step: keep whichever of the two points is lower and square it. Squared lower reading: 157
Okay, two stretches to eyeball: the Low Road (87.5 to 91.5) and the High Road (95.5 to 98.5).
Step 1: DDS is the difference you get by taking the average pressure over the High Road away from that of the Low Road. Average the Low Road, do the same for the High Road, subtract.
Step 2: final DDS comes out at 2.1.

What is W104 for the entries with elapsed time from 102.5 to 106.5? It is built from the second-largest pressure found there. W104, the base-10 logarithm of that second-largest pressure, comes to 1.08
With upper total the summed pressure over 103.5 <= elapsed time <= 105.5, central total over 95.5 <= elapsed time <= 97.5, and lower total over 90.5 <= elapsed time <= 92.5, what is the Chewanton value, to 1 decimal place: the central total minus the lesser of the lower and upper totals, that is 2.0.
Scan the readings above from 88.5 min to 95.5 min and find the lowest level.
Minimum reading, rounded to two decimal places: 13.22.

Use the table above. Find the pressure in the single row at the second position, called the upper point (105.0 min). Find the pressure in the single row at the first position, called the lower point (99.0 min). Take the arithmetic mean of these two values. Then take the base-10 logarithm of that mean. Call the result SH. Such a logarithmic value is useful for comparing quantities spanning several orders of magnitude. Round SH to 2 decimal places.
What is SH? 1.10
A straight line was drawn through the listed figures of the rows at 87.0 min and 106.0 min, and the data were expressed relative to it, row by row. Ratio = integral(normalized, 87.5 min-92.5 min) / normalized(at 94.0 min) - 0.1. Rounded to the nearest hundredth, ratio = 4.77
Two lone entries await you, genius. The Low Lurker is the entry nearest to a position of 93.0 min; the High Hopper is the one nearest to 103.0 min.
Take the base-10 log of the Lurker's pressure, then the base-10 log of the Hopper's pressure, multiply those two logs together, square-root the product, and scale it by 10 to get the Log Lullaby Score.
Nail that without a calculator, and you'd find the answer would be 11.1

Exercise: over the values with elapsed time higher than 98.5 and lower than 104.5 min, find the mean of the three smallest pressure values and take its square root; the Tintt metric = 3.41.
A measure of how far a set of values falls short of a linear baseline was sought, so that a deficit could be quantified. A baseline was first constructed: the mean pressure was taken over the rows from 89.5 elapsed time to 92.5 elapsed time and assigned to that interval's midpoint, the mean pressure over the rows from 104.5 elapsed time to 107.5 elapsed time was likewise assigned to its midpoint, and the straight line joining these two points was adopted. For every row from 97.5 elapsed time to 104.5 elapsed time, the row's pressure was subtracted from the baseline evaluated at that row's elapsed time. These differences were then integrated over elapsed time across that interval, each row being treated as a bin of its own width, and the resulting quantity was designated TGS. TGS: 1.56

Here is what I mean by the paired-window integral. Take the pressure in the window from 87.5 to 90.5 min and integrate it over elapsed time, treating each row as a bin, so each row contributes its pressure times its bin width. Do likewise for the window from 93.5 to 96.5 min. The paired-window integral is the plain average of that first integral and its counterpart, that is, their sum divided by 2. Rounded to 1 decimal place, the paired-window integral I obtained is 41.7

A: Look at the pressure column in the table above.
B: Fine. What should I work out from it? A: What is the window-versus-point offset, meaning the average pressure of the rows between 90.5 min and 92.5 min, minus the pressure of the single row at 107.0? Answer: 2.9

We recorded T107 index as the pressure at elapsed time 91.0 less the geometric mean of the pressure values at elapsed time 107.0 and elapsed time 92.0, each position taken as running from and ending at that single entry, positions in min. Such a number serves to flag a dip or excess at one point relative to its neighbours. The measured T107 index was 2.19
